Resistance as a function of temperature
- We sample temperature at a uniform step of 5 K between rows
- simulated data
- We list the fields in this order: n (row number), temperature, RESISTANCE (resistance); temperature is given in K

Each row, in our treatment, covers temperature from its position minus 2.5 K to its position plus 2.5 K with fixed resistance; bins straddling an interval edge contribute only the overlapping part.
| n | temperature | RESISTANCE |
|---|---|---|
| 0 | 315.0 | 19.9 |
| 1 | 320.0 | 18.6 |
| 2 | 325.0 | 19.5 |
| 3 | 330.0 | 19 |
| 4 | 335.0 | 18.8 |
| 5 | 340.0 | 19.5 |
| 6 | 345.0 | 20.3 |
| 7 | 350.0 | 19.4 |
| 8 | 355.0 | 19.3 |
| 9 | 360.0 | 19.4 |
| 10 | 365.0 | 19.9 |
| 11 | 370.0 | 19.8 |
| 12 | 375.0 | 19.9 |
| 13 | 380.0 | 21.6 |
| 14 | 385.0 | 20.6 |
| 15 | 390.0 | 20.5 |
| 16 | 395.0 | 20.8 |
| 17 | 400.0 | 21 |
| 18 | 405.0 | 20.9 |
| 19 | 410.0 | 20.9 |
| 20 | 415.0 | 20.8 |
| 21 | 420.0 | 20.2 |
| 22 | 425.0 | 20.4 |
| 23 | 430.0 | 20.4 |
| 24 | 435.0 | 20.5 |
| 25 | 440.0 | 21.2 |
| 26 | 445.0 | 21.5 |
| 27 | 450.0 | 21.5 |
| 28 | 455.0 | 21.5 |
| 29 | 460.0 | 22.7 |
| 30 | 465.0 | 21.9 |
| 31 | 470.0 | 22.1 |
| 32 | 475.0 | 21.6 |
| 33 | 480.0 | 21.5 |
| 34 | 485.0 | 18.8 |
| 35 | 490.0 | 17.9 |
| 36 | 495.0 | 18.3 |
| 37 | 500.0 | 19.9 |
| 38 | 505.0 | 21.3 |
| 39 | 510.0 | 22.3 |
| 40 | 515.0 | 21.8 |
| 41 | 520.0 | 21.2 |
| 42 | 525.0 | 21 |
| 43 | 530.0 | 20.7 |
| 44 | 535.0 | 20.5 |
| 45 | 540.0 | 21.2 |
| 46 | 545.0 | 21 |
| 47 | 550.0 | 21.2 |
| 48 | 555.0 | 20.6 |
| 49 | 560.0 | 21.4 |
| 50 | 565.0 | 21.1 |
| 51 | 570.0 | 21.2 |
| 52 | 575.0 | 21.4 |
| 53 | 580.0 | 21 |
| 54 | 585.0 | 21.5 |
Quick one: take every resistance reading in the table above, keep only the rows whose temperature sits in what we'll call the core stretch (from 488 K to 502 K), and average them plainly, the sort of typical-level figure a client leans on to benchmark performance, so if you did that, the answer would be 18.7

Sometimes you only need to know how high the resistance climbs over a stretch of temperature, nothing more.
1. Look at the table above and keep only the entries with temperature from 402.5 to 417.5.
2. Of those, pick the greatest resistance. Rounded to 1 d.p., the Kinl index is 20.9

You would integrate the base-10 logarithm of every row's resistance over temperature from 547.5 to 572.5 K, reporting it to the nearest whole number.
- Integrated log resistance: 33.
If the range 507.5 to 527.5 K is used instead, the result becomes 27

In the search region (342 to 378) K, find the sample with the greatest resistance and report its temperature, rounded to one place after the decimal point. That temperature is 345.0 K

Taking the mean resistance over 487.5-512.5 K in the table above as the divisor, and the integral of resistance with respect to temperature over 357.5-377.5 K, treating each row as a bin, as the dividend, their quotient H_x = 20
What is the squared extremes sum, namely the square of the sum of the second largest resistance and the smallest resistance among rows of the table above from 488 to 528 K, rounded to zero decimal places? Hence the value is 1576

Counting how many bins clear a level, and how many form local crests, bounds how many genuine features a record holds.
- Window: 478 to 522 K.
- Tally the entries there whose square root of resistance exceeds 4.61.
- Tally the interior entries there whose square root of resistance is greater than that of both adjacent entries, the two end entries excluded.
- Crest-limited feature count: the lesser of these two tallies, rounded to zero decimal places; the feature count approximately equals 1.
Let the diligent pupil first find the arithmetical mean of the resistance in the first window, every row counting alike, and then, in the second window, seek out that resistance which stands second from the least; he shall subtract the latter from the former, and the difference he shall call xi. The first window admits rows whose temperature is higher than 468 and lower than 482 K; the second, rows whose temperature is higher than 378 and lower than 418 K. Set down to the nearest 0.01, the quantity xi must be 1.13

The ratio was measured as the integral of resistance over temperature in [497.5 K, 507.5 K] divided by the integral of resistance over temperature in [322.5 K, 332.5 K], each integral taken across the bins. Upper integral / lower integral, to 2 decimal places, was 1.07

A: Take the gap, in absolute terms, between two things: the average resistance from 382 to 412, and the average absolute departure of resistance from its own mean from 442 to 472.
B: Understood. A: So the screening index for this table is 20.4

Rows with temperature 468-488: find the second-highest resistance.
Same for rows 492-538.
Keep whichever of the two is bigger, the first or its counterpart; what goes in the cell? 21.8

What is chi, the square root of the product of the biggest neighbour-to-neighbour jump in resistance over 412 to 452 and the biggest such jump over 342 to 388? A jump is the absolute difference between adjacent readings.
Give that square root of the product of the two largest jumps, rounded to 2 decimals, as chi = 1.09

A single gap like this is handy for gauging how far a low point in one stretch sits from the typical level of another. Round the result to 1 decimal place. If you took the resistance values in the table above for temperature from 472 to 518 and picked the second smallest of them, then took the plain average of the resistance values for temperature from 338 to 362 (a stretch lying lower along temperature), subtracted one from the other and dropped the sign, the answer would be 1.3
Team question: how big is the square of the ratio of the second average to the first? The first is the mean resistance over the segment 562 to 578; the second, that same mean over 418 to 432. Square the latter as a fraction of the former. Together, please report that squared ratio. 0.92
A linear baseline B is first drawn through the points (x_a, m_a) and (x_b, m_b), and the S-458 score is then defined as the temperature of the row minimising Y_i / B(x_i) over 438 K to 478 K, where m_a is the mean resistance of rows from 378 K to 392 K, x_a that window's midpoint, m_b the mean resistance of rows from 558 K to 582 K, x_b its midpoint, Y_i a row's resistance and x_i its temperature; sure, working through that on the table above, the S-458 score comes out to 440.0 K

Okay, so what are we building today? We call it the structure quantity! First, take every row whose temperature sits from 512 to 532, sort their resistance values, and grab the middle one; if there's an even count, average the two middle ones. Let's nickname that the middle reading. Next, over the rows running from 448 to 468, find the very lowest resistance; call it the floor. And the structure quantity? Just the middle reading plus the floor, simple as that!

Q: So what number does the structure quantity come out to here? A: 42.6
